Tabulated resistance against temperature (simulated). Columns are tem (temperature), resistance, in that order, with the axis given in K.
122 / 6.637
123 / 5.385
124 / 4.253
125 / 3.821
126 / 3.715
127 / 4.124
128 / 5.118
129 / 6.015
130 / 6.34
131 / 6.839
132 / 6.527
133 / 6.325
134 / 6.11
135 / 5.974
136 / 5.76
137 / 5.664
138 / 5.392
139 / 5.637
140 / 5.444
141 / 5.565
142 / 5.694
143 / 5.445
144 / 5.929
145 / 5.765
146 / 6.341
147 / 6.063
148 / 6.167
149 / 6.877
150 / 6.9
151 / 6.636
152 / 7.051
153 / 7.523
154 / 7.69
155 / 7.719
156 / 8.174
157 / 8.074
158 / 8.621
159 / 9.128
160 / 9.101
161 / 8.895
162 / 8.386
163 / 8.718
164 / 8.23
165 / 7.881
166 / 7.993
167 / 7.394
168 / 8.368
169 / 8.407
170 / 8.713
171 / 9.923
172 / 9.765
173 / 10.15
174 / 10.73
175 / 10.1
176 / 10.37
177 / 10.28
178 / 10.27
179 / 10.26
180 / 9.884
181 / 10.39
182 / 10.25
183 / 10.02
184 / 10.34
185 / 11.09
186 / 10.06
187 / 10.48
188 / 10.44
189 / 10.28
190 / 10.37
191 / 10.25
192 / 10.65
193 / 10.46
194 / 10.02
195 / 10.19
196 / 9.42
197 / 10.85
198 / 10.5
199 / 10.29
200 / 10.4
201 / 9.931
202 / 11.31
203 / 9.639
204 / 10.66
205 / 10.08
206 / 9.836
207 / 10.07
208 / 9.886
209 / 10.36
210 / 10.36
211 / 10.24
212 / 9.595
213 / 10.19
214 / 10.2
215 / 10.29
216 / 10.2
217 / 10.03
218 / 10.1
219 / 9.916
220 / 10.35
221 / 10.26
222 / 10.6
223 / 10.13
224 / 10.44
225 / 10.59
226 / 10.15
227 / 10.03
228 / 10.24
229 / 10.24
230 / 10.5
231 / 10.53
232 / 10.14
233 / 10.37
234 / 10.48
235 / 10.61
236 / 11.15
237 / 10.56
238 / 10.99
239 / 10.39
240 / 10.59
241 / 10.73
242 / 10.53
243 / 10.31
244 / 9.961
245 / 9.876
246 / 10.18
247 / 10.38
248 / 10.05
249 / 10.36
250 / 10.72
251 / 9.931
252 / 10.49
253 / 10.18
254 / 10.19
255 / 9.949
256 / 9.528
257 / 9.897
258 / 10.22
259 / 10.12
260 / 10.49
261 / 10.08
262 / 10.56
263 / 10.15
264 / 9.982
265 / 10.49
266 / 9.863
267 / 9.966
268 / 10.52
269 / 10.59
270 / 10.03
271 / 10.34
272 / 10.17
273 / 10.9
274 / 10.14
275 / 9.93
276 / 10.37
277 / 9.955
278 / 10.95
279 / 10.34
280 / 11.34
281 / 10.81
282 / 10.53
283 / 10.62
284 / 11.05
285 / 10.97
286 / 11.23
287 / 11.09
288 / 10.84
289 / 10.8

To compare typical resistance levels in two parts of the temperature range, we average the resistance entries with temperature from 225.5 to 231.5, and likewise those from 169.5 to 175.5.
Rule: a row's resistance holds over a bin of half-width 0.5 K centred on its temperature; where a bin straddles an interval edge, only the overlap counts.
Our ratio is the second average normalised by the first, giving 0.96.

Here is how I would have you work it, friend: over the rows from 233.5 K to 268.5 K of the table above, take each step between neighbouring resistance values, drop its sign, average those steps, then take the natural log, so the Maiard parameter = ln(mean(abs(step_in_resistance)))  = -1.1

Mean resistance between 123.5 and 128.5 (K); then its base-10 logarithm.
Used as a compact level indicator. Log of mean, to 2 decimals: 0.62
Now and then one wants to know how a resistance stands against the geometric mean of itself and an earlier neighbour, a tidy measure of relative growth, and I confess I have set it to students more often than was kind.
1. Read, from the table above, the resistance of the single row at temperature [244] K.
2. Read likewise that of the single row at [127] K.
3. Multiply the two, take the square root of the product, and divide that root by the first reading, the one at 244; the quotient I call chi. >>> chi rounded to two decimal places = 0.64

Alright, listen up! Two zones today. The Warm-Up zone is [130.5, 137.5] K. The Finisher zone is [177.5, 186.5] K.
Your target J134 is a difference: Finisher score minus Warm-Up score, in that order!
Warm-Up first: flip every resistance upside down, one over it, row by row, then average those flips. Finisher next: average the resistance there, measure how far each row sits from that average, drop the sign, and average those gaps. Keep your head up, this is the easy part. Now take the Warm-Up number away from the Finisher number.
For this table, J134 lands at 0.052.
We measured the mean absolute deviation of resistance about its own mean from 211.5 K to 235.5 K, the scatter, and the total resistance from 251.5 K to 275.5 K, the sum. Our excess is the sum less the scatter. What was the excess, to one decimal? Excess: 244.6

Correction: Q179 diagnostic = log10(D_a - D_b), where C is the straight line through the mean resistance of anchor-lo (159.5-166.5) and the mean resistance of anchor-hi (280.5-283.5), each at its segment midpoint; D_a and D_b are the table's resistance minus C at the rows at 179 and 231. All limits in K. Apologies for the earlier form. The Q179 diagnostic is -0.16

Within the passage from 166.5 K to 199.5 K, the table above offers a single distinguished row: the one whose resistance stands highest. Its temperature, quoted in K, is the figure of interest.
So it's 185 K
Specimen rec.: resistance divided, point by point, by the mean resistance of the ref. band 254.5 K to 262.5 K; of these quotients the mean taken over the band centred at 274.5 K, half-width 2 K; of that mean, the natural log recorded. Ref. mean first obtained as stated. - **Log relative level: 0.022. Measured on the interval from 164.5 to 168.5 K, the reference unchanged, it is -0.245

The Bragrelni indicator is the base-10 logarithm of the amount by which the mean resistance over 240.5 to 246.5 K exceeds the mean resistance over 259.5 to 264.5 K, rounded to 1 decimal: -1.9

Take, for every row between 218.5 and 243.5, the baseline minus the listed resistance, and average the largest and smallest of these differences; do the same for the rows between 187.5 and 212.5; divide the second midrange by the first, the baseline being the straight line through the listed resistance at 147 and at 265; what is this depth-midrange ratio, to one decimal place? 1.8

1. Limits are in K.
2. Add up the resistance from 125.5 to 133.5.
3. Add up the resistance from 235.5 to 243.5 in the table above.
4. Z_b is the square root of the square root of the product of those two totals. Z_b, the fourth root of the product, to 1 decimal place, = 7.9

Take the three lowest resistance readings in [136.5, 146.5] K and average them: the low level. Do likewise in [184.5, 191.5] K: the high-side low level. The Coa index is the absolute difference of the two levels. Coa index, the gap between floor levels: 4.8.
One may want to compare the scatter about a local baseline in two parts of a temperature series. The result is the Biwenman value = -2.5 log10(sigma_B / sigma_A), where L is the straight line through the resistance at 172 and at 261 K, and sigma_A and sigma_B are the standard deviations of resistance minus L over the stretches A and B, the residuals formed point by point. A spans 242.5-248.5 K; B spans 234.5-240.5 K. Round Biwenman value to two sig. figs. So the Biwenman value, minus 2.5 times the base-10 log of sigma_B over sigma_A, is -0.42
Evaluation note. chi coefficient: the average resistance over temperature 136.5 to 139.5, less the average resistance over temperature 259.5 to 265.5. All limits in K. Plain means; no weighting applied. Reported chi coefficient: -4.7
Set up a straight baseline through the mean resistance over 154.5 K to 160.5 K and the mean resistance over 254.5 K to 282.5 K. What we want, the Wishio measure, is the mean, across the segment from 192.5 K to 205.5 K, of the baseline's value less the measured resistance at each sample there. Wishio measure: -1.1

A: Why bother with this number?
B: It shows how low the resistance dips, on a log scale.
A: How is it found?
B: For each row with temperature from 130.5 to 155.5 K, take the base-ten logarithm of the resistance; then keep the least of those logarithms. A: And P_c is 0.732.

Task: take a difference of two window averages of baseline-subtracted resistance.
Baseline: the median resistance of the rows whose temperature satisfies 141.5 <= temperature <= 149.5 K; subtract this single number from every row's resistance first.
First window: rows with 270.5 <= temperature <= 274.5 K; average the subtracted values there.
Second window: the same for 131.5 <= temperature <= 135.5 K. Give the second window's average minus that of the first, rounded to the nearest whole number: -4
